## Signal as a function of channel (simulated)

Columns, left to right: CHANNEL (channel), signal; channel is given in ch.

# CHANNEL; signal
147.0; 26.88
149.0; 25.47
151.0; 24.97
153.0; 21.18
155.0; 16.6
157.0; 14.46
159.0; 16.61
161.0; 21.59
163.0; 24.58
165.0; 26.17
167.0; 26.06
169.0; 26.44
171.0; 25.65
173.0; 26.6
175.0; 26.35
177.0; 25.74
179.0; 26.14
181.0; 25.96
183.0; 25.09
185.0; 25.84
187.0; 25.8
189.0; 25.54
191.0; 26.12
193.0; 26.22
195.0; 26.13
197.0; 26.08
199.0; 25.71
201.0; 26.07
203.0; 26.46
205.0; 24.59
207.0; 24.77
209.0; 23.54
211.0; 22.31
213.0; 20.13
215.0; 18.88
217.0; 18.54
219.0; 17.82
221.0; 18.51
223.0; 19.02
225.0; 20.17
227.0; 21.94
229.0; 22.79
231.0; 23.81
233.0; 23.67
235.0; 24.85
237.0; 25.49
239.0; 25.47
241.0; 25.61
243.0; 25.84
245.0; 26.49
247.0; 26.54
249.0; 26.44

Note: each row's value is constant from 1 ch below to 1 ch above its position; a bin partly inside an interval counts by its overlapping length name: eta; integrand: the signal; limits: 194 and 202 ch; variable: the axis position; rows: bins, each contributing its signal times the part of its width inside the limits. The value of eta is 208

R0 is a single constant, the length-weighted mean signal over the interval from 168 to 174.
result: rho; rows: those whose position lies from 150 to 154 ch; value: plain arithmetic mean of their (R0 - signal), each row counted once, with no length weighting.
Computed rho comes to 3.2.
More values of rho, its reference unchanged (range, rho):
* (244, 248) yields -0.3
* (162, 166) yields 0.9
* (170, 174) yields 0.1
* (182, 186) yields 0.8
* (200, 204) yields 0.0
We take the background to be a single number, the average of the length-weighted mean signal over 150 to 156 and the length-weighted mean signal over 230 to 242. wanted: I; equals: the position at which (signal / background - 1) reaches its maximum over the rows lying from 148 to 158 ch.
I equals 149.0 ch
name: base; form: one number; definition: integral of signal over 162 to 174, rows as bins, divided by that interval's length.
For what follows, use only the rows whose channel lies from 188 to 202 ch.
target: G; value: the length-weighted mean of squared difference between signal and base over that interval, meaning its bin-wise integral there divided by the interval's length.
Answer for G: 0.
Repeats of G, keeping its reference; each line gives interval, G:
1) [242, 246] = 0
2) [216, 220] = 60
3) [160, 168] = 5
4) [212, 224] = 51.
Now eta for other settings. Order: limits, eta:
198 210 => 302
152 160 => 138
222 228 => 122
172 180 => 210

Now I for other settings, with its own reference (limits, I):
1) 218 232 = 231.0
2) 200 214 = 203.0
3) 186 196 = 193.0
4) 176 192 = 179.0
